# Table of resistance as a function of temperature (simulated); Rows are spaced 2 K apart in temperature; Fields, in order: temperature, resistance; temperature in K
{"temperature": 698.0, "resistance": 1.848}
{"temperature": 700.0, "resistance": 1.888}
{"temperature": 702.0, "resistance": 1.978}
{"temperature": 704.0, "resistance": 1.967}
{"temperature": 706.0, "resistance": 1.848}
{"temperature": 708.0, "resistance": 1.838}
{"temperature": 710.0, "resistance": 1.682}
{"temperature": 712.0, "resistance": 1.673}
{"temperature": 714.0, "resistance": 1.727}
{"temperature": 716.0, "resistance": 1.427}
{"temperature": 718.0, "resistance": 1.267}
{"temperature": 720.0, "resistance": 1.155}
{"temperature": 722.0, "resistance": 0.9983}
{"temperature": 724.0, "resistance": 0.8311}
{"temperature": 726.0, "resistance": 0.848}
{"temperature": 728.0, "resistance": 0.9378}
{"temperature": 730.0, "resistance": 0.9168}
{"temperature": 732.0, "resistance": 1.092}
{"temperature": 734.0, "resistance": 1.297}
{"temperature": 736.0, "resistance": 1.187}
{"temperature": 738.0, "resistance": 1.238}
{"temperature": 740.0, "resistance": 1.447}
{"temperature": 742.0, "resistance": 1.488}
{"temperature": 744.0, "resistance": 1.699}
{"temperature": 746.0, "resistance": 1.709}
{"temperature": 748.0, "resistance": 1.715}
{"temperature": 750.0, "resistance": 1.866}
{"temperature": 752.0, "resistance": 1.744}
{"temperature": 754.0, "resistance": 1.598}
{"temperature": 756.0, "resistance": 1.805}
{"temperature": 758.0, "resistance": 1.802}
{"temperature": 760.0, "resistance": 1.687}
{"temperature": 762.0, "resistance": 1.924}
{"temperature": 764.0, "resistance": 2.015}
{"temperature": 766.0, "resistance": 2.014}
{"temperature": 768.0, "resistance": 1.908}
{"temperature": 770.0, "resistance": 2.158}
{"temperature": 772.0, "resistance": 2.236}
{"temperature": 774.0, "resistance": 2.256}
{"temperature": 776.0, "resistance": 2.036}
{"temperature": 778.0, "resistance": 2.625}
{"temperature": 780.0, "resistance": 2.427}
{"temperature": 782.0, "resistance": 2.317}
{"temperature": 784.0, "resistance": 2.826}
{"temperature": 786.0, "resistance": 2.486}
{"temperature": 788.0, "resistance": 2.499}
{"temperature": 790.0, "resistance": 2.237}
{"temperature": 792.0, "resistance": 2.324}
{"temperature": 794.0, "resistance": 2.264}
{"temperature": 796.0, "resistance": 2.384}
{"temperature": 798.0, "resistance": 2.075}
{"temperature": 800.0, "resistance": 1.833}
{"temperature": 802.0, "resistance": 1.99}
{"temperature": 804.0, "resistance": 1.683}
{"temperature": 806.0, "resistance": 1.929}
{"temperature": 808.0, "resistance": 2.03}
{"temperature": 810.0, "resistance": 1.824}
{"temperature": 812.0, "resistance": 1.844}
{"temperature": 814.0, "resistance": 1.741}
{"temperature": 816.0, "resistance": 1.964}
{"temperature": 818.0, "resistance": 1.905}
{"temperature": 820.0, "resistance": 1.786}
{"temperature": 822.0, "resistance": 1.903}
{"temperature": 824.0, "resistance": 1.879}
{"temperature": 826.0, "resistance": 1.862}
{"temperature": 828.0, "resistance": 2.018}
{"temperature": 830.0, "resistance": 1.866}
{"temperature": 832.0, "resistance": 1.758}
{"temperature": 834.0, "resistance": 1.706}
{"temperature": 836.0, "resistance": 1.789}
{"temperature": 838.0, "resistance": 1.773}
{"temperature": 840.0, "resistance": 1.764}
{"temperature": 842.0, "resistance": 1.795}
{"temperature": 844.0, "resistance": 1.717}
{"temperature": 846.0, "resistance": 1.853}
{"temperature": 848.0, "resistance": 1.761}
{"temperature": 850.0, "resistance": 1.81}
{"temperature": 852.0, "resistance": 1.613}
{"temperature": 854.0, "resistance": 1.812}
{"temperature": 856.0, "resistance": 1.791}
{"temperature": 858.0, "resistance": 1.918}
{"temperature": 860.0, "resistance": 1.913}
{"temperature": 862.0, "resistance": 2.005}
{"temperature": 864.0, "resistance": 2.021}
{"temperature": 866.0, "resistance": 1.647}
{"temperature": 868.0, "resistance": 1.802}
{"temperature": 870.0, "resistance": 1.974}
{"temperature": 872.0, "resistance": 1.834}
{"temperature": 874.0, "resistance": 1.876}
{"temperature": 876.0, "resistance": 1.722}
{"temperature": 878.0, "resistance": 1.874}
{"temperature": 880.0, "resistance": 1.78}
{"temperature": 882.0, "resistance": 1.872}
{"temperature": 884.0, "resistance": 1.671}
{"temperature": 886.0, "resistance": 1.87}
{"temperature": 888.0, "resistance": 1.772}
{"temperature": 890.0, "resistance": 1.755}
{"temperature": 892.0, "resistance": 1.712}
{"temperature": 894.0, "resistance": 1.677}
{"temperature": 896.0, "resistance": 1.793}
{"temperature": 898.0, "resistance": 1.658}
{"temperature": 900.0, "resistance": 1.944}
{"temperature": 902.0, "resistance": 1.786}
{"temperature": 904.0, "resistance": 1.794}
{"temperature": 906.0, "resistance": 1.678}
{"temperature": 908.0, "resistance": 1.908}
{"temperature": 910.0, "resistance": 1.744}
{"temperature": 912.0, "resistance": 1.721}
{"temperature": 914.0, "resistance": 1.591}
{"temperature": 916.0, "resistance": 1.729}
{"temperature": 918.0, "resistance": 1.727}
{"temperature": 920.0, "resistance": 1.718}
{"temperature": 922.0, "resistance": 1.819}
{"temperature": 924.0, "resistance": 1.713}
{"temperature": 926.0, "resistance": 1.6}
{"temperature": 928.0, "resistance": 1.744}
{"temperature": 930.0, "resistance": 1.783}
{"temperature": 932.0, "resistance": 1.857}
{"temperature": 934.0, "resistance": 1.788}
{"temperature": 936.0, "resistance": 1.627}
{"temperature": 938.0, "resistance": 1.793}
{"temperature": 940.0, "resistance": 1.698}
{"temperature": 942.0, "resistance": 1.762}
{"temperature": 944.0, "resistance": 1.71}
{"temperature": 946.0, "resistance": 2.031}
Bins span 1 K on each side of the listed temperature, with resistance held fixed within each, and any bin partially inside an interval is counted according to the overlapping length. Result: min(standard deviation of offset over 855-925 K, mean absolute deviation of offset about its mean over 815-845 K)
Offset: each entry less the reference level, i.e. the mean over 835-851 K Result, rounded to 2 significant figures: 0.076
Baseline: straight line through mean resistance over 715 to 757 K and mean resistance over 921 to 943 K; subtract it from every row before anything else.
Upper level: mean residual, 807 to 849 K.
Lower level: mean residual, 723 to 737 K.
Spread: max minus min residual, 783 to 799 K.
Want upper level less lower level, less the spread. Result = -0.16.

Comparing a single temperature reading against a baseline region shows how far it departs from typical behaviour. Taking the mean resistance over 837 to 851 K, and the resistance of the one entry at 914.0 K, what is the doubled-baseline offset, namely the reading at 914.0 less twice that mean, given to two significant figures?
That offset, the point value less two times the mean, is -2.0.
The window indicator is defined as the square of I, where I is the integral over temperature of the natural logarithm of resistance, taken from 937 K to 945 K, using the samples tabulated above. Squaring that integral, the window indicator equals 20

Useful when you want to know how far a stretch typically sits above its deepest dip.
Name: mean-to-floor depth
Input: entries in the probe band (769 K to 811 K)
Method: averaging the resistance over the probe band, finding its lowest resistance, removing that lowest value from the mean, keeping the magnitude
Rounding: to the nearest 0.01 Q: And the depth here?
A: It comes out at 0.53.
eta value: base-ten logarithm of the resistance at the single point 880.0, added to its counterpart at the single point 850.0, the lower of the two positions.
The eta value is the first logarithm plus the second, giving 0.51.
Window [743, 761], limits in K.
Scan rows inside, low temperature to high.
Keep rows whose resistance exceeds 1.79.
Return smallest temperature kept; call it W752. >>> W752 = 750.0 K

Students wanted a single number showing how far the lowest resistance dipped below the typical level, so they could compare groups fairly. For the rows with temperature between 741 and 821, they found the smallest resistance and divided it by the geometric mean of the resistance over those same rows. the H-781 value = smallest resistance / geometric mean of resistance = 0.75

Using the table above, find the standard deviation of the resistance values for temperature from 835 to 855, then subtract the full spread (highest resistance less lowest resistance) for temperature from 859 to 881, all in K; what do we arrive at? -0.31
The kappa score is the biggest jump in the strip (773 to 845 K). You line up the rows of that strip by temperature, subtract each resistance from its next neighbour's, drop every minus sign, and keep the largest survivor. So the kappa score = 0.59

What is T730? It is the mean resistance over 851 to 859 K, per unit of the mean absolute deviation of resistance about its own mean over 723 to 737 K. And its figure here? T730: 12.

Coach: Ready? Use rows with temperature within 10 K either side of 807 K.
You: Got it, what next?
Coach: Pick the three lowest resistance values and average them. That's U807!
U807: 1.75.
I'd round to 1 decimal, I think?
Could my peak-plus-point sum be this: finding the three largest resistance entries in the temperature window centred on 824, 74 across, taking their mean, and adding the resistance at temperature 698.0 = 4.3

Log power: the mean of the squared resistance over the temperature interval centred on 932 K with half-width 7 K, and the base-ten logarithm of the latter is 0.483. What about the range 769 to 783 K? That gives 0.724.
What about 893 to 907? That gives 0.493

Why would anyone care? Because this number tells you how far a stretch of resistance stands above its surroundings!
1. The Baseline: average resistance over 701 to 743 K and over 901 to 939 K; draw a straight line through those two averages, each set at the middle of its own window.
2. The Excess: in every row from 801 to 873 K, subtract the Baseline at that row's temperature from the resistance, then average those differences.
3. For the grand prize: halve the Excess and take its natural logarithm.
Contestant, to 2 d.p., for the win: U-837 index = -2.07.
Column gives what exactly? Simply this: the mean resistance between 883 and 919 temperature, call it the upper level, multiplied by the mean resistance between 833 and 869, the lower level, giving 3.16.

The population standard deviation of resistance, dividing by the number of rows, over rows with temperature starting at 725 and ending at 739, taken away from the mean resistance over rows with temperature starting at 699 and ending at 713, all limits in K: 1.68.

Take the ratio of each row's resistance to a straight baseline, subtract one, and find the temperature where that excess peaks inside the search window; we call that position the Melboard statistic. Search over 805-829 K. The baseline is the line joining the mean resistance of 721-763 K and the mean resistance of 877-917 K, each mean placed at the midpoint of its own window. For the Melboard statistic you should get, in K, 808.0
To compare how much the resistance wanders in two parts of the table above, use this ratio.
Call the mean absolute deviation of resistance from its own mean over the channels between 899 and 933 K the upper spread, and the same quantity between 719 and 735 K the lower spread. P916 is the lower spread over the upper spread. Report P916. 1.8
